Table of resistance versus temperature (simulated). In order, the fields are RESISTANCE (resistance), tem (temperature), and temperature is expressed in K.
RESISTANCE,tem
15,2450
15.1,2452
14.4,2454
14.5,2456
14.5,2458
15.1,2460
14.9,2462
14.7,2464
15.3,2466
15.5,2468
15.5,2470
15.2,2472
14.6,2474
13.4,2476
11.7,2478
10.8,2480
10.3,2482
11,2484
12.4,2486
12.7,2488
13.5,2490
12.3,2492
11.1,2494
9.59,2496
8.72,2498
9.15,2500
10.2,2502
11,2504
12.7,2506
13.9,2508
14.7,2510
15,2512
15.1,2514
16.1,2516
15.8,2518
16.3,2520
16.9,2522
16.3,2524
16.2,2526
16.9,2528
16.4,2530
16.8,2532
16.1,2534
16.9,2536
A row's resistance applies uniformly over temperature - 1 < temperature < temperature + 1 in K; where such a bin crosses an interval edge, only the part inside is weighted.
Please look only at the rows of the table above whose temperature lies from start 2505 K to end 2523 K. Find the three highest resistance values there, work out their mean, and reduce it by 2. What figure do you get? 14.4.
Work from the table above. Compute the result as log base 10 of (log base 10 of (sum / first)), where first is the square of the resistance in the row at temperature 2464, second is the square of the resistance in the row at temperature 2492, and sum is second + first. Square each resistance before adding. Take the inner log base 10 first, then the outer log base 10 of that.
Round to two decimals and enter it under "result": -0.64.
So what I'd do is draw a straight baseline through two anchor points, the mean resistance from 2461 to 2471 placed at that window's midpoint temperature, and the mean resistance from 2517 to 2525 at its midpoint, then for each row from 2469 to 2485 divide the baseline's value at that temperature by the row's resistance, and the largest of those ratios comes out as 1.51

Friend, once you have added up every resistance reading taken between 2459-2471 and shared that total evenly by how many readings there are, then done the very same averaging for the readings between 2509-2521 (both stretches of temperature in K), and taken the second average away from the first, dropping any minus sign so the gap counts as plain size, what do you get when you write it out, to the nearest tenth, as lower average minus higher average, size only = 0.3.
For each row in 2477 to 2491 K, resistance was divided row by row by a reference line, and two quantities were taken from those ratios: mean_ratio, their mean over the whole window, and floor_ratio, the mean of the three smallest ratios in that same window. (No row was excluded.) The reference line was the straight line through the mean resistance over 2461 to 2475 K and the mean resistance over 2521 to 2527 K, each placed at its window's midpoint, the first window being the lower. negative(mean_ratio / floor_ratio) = -1.10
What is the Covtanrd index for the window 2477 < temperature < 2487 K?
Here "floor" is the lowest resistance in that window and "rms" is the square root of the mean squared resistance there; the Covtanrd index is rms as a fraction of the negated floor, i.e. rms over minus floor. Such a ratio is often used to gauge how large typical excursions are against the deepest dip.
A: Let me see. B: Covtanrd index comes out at -1.09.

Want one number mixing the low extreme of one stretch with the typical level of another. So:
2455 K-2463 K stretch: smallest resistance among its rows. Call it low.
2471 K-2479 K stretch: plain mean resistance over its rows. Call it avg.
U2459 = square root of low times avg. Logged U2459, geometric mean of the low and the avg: 14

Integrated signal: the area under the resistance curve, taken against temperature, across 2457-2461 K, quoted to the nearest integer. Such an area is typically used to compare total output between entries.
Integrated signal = 59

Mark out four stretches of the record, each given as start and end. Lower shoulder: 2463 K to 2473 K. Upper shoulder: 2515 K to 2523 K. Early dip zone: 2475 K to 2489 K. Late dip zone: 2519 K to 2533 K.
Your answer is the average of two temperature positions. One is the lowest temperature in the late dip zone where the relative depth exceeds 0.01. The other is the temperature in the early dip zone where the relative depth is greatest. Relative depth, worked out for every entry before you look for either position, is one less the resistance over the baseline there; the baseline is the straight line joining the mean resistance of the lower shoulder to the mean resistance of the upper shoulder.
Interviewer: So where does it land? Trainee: 2504 K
